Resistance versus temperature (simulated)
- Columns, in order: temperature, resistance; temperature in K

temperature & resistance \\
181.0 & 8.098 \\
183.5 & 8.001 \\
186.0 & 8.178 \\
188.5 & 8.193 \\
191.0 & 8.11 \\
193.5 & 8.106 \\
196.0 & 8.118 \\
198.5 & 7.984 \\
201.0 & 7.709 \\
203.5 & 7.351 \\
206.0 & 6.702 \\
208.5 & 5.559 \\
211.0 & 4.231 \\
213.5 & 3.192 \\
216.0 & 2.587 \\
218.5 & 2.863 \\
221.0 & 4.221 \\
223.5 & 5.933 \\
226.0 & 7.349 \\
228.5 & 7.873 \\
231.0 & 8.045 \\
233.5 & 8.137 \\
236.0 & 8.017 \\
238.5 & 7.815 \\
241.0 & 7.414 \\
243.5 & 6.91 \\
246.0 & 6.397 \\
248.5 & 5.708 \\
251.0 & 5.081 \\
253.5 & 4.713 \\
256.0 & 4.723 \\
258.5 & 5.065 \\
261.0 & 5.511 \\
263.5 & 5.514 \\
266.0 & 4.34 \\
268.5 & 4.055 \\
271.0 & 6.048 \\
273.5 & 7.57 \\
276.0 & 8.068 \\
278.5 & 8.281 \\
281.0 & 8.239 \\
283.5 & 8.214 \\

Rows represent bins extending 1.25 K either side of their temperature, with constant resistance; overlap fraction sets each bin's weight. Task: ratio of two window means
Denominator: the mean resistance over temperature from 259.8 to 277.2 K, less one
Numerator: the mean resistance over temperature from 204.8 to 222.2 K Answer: 0.86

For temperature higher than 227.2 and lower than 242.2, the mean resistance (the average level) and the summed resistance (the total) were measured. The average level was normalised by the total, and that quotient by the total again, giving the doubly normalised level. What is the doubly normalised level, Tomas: 0.0035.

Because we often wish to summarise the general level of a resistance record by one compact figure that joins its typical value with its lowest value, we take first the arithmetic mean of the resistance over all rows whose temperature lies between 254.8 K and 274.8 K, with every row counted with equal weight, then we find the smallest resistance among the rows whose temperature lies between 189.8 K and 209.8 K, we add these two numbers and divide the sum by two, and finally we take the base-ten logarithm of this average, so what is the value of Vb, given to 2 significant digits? 0.74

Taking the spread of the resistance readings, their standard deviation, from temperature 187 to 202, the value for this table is 0.2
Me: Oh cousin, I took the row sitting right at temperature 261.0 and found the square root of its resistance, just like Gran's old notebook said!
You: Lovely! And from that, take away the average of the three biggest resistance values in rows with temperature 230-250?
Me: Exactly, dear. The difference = -5.7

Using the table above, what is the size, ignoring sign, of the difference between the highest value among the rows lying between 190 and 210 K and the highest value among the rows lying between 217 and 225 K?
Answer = 2.2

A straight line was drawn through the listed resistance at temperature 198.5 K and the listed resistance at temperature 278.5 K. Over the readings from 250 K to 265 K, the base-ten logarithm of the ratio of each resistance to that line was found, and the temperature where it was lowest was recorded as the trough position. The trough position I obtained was 253.5 K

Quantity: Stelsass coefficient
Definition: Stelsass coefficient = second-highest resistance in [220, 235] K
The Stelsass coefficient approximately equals 8.045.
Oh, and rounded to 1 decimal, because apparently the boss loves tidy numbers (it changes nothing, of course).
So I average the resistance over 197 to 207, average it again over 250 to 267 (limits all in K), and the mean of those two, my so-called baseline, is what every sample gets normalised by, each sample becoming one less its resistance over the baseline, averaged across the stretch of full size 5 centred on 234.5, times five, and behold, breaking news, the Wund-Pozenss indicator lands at -1.5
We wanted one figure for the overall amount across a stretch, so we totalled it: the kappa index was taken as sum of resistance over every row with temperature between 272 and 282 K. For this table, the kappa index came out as 32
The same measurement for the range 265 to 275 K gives 22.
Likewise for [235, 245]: 30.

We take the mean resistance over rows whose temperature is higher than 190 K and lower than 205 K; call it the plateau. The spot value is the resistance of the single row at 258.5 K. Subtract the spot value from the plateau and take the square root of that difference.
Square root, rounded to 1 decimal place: 1.7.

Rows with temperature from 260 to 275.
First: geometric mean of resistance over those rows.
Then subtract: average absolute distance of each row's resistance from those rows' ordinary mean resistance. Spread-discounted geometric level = 4.52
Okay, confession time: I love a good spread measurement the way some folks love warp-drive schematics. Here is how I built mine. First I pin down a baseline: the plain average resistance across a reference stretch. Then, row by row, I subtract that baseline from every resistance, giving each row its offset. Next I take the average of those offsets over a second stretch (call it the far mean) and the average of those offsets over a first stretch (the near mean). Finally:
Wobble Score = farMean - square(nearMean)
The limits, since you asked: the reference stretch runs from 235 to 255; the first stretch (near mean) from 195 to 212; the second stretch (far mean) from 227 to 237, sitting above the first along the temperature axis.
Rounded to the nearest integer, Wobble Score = 1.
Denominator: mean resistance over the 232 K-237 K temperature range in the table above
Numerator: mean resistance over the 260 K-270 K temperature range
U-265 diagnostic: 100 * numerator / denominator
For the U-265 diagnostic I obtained 60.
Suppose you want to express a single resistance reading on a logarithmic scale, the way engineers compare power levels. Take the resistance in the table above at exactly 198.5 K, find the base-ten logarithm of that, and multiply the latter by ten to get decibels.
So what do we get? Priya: 9.0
